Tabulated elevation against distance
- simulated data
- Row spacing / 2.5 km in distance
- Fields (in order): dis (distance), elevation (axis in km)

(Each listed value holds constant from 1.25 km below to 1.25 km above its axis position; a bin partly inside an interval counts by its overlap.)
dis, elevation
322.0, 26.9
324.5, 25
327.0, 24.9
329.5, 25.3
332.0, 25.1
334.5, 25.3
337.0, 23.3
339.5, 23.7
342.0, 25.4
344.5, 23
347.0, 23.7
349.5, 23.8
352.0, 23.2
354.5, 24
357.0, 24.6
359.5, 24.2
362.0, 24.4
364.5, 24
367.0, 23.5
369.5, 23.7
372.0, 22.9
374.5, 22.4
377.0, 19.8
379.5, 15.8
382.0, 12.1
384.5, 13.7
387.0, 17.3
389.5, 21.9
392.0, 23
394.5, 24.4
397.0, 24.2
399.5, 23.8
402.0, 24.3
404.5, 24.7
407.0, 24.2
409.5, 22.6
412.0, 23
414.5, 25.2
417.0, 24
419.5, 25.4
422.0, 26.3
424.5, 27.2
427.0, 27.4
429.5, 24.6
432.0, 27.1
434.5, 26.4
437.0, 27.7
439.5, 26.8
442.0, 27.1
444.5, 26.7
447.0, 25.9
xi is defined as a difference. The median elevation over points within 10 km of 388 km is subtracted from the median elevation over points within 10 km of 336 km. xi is 5.4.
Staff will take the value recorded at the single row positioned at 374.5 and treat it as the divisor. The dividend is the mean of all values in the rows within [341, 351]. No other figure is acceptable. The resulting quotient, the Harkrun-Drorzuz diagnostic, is 1.07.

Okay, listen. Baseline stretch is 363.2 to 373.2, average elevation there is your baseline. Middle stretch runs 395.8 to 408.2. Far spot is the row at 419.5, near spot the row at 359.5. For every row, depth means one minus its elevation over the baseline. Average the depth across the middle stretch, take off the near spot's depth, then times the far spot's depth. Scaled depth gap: 0.000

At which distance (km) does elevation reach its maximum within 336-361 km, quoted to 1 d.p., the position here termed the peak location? 342.0 km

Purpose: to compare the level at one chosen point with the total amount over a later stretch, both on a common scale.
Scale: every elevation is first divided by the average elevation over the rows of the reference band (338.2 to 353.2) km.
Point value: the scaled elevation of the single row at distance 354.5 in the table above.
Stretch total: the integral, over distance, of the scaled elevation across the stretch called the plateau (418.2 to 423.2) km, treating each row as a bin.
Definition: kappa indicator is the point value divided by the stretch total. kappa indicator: 0.186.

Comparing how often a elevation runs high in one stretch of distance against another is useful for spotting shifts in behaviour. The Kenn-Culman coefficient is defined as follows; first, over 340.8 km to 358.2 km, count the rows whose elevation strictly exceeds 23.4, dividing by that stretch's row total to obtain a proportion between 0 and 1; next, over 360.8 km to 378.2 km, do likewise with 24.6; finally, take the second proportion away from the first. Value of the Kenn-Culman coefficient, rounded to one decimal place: 0.7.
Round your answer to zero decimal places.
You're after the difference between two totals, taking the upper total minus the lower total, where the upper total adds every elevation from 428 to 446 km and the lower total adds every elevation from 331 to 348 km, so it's 17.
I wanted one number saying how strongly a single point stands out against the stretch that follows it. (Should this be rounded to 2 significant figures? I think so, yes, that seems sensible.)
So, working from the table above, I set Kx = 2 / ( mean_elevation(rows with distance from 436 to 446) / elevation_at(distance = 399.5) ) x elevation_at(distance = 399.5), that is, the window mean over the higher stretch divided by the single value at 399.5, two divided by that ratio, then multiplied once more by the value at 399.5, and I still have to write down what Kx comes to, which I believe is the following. 42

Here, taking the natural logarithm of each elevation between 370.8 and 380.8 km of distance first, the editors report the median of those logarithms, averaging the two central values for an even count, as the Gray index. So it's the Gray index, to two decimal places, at 3.05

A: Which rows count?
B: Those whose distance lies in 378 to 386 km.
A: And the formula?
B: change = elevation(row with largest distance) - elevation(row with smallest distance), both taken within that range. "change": -2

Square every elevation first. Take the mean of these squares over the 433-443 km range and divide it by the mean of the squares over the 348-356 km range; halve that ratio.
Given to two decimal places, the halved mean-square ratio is 0.65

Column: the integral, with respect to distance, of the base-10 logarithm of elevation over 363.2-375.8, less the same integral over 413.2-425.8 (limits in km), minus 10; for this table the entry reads -10.5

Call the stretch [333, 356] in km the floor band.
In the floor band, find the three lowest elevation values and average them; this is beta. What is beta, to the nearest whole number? 23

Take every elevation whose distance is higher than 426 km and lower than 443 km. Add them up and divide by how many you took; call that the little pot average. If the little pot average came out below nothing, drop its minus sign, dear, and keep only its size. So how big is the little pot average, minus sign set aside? 26.7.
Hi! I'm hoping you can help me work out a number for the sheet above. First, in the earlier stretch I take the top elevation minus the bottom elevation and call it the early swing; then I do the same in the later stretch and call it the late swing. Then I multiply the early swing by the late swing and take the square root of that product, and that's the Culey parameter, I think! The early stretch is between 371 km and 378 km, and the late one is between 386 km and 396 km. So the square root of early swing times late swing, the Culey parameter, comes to 5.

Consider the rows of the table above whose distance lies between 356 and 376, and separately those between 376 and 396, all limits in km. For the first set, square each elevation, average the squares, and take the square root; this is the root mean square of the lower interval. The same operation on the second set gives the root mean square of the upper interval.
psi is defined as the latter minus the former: -5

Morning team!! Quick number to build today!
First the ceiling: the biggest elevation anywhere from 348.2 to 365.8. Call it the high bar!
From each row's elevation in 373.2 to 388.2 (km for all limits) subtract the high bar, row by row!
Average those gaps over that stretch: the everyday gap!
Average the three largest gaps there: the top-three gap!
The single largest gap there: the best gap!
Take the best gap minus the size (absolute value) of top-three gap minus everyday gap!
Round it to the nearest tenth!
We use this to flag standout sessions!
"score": -5.2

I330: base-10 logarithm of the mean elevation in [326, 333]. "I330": 1.40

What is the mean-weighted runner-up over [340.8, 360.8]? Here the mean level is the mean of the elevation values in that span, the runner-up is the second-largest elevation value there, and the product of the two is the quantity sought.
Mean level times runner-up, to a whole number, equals 590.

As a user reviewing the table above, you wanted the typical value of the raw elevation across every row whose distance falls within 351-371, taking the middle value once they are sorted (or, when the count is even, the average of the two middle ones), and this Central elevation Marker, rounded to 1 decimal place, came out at 24.0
